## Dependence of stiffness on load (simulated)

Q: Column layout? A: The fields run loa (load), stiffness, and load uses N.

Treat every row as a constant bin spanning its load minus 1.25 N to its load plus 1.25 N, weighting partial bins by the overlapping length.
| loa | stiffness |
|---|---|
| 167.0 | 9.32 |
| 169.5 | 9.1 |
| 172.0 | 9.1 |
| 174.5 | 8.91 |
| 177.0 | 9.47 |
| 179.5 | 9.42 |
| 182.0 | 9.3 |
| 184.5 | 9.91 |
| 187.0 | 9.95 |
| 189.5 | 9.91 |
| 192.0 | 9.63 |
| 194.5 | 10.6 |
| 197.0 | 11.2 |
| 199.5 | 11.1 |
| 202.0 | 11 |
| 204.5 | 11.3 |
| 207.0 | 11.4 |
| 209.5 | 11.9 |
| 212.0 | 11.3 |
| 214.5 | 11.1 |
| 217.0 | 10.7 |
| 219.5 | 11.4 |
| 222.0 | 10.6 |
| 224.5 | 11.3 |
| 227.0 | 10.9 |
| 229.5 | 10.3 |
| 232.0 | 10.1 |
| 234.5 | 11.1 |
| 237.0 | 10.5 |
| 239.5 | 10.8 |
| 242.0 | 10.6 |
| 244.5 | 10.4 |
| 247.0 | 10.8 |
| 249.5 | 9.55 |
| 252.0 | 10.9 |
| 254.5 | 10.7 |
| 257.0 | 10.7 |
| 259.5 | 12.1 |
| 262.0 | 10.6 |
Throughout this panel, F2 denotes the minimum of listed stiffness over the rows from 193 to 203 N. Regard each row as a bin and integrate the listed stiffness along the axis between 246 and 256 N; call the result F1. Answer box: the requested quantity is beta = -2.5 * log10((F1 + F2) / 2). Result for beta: -4.40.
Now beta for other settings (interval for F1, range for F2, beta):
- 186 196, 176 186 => -4.35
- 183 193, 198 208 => -4.35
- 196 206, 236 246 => -4.46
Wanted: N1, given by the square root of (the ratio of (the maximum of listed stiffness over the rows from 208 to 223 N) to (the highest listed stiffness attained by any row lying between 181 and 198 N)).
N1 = 1.03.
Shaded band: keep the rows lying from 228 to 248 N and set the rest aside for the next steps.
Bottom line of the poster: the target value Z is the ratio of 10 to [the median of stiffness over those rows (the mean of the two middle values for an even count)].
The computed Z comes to 0.95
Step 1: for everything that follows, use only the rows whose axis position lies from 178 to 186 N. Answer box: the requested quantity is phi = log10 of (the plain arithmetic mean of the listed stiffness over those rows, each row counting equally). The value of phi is 0.98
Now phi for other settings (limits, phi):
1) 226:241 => 1.03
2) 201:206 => 1.05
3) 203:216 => 1.06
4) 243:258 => 1.02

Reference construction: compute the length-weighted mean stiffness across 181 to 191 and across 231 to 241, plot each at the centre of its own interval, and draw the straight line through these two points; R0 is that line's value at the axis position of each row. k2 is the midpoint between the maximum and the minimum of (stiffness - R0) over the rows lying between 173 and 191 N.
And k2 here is -0.3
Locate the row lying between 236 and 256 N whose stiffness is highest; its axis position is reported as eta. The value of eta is 252.0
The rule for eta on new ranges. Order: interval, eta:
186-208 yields 207.0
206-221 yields 209.5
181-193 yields 187.0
